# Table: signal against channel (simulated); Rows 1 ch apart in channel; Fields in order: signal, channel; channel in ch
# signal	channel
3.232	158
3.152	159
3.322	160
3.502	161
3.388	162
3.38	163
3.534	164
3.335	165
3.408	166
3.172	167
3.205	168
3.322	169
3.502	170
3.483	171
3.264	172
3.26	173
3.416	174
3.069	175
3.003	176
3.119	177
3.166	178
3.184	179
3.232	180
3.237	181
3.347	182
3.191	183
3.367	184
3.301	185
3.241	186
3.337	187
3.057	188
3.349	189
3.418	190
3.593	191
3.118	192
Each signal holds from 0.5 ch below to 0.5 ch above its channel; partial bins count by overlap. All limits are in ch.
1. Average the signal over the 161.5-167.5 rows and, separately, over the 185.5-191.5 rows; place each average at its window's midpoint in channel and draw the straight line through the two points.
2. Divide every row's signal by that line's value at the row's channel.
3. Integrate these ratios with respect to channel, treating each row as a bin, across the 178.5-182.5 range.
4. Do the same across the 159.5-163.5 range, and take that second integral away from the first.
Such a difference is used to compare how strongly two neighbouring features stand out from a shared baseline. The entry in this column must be -0.14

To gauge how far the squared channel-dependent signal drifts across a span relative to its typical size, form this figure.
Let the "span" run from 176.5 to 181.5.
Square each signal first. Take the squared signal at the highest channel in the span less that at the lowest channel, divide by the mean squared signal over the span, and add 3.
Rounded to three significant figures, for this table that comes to 3.07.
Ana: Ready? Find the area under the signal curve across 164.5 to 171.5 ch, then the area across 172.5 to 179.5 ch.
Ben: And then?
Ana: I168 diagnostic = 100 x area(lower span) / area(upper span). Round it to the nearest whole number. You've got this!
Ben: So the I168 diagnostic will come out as 105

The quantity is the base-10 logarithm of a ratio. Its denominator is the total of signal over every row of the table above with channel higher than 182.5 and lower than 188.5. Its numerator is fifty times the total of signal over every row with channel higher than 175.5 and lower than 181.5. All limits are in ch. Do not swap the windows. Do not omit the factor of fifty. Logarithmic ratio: 1.69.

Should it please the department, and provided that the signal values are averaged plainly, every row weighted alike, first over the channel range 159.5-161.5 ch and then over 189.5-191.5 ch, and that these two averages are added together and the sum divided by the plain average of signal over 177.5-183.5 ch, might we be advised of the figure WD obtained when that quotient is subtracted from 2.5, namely 0.36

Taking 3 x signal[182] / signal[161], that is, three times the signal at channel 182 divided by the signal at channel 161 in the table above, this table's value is 2.87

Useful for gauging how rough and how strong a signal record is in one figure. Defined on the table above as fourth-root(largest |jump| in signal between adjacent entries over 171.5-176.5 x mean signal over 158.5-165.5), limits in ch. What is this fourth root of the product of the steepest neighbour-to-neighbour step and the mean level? 1.04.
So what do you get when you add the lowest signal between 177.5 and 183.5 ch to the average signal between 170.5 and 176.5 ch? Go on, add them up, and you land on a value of 6.42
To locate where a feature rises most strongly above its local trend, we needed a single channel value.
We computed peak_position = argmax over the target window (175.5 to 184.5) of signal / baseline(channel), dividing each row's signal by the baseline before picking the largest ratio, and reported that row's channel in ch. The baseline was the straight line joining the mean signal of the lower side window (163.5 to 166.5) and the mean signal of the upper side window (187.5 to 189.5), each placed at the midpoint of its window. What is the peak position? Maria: 184 ch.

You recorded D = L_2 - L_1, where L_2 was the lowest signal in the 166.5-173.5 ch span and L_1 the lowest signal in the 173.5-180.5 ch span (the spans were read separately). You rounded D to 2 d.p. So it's 0.17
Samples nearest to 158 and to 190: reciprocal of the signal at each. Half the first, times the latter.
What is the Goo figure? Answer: 0.0453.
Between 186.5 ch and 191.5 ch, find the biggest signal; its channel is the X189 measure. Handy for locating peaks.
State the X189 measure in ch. 191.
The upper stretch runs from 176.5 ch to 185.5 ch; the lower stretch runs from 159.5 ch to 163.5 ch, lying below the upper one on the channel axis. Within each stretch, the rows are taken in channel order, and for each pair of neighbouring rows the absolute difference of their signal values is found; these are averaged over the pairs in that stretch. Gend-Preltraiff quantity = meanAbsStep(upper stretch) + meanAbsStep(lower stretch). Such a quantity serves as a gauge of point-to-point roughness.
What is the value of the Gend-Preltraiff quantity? 0.18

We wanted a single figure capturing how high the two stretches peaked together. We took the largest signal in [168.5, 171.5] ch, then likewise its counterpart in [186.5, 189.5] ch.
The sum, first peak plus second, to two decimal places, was 6.85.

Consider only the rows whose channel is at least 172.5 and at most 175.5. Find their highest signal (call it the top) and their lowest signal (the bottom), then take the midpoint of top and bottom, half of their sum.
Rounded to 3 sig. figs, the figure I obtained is 3.24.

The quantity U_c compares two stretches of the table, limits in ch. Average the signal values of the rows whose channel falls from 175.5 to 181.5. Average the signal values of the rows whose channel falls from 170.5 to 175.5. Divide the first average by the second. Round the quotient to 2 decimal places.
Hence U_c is 0.96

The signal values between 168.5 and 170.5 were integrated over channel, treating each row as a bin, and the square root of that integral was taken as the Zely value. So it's 2.61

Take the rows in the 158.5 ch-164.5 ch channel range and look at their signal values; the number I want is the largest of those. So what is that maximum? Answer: 3.534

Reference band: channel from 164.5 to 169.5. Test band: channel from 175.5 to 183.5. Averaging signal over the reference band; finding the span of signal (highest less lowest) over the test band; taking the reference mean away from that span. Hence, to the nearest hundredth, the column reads -2.94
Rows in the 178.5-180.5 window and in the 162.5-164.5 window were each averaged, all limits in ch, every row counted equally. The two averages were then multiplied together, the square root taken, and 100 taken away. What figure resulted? -96.7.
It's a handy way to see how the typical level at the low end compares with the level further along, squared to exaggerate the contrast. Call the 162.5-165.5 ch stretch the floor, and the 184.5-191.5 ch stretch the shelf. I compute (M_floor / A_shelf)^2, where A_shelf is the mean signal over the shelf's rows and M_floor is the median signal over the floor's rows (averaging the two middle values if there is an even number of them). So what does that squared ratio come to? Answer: 1.031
